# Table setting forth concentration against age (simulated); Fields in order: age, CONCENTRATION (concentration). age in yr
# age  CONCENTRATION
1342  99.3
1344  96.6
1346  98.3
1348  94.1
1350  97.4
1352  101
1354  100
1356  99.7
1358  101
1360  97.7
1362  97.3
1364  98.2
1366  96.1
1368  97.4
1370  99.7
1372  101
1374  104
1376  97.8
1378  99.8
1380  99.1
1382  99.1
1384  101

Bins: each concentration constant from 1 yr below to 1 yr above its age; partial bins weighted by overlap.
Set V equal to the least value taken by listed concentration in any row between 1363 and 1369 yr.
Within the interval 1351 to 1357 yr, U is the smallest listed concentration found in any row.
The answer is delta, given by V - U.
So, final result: -4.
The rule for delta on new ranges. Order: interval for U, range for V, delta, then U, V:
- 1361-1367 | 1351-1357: 4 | 96.1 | 99.7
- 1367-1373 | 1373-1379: 0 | 97.4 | 97.8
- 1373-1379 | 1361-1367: -2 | 97.8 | 96.1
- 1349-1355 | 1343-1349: -3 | 97.4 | 94.1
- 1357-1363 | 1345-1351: -3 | 97.3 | 94.1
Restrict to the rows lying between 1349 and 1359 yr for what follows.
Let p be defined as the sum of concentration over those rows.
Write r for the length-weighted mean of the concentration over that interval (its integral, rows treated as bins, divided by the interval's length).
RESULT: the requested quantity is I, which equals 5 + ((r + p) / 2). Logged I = 304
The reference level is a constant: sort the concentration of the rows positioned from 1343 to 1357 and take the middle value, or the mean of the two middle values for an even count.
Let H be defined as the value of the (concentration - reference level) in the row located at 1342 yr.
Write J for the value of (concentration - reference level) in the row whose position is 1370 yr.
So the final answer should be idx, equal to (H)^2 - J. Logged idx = 0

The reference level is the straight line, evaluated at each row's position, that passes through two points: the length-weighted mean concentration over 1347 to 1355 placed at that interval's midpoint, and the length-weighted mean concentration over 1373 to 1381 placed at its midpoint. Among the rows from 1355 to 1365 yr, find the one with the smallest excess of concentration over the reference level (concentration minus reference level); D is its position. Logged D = 1362 yr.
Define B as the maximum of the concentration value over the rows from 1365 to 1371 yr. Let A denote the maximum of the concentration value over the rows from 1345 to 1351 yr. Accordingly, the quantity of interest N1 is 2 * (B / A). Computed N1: 2.03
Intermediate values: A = 98.3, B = 99.7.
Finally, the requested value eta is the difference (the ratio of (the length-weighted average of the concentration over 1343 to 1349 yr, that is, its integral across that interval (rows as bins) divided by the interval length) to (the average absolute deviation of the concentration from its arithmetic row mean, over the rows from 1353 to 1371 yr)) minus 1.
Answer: 70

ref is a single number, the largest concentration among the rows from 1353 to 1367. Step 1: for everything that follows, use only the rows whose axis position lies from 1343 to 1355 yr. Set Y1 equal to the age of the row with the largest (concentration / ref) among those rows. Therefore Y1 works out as 1352 yr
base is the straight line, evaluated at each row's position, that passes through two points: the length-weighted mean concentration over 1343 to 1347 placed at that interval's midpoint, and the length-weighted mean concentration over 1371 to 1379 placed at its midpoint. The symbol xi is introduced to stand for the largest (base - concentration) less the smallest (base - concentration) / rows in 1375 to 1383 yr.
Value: 1.8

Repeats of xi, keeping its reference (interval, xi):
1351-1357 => 1.7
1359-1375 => 7.0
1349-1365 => 4.8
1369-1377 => 6.4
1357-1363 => 4.1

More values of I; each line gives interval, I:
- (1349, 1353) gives 154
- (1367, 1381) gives 404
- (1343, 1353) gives 297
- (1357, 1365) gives 251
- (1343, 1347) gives 151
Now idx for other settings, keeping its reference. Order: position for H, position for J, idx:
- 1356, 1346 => 2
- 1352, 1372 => 5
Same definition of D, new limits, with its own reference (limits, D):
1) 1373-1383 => 1376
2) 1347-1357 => 1348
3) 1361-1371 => 1366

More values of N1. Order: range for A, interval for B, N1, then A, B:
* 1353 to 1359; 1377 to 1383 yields 1.98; 101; 99.8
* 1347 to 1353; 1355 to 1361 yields 2.00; 101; 101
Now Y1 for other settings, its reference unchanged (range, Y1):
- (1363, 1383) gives 1374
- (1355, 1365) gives 1358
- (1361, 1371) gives 1370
